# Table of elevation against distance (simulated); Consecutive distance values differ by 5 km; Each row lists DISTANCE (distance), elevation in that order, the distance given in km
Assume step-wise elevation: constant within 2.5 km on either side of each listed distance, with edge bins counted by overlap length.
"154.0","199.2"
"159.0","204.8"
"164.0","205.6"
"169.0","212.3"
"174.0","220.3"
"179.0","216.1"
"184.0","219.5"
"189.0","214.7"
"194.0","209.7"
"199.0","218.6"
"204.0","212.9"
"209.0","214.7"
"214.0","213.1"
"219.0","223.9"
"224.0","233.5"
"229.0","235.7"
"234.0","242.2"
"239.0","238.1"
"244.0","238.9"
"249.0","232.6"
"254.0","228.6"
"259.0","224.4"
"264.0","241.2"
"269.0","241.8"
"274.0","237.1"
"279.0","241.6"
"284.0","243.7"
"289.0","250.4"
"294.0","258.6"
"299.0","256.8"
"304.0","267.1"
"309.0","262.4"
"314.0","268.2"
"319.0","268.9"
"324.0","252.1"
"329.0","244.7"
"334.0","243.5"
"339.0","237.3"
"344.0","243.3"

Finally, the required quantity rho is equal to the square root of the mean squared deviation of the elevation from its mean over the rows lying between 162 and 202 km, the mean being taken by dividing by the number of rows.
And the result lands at 5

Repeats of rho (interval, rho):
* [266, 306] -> 10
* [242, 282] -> 6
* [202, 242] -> 11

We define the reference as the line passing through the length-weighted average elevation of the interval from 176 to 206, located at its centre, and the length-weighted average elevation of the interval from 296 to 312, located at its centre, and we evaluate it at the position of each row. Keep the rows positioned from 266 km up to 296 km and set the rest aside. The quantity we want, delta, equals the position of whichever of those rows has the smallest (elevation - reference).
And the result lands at 274.0 km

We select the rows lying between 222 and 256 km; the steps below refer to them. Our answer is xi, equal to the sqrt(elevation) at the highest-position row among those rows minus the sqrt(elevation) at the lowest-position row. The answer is -0.16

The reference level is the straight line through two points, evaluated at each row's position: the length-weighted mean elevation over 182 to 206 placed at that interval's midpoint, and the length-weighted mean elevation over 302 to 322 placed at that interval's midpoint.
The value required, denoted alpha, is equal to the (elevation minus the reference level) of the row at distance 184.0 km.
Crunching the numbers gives 9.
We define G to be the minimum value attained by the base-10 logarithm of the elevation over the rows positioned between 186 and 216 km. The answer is 2.322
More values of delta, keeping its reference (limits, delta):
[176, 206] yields 204.0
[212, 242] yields 214.0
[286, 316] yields 289.0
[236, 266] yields 259.0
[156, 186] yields 164.0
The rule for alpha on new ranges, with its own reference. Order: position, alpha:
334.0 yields -32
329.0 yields -29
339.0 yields -41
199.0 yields 1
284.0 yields -10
